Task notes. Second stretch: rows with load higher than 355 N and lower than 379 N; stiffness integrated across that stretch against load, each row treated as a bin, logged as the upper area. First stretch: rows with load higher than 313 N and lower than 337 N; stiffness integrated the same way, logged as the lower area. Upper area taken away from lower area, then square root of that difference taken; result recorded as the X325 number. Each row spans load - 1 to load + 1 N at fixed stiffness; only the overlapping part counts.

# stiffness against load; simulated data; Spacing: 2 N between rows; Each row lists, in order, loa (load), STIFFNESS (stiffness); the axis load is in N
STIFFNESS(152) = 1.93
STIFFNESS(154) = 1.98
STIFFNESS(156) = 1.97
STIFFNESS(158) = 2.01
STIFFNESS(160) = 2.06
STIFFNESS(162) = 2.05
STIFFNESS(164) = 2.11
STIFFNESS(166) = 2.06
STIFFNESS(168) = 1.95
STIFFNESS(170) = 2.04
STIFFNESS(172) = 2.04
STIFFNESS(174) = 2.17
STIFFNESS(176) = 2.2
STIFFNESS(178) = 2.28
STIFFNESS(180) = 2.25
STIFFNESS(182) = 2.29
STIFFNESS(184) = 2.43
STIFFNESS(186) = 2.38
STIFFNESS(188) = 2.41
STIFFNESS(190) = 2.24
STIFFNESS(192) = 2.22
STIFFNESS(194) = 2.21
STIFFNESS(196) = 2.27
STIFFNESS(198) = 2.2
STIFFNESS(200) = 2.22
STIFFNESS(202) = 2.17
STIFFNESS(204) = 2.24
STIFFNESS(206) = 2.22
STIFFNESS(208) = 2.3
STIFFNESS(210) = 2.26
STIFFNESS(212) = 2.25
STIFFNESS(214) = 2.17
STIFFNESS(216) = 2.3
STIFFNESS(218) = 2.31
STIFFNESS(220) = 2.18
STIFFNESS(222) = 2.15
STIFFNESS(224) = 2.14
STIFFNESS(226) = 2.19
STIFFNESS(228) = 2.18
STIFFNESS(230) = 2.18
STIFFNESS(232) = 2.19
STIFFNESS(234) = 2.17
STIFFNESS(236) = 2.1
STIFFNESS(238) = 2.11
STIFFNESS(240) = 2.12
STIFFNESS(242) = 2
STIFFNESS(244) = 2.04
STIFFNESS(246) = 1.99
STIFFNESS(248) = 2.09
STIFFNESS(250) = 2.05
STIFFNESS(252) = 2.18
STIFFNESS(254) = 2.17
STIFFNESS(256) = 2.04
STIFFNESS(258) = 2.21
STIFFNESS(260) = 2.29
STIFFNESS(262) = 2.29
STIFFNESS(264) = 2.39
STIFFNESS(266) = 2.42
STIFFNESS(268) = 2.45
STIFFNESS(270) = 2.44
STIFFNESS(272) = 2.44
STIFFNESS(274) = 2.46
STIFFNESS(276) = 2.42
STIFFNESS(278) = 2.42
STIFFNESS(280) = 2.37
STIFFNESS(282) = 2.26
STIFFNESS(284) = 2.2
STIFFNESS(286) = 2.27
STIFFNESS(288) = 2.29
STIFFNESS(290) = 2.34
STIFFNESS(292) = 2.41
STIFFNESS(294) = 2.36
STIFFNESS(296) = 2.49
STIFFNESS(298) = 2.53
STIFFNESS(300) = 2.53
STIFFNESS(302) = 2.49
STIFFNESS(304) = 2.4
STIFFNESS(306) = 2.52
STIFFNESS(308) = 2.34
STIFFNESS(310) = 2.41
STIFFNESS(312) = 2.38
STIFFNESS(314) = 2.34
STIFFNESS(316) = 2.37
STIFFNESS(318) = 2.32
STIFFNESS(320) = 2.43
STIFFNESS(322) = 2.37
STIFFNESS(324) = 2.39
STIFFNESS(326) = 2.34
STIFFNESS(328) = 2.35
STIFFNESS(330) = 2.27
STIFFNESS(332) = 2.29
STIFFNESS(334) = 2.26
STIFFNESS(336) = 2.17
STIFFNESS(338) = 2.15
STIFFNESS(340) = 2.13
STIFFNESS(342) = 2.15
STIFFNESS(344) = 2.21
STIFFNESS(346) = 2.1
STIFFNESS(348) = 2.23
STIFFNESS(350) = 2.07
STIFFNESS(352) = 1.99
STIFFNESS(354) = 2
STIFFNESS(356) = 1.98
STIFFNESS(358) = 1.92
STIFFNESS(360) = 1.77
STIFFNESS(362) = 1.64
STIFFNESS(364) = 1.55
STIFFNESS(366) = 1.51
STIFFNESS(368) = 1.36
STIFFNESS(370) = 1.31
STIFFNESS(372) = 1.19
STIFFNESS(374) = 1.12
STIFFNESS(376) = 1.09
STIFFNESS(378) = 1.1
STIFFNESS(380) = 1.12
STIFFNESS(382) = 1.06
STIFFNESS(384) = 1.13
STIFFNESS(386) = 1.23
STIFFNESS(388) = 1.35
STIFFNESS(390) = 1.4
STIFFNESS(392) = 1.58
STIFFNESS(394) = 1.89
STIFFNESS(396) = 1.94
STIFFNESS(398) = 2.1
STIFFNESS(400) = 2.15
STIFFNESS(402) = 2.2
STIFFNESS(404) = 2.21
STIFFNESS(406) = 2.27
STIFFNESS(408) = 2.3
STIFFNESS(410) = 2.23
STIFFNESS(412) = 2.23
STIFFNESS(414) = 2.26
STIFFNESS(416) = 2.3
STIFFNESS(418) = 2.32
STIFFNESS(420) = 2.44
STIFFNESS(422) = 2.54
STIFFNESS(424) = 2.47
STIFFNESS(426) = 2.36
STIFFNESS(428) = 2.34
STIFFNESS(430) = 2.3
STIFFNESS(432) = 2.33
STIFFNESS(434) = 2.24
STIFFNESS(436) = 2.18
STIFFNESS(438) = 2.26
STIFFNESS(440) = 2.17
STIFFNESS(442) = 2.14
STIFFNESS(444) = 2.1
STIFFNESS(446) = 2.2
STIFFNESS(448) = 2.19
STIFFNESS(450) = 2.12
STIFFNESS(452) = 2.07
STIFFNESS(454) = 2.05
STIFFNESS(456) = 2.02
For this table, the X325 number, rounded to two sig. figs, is 4.6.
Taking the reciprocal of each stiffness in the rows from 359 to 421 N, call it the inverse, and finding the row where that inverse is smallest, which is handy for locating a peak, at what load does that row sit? 420 N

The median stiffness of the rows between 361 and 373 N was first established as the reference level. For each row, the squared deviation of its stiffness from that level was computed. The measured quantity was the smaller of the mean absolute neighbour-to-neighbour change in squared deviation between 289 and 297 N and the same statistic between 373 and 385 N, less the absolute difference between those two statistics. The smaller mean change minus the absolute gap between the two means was -0.11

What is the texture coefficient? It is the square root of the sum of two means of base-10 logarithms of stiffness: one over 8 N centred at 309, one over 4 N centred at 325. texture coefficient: 0.87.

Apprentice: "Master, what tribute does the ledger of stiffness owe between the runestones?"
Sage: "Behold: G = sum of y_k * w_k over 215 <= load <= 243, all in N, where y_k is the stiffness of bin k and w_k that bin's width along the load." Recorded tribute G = 61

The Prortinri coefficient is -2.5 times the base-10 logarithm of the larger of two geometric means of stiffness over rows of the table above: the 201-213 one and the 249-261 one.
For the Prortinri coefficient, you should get -0.88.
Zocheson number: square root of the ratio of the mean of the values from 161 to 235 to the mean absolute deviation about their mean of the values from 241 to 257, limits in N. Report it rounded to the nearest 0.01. 6.19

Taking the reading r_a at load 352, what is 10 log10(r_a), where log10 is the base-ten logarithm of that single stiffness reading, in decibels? 3.0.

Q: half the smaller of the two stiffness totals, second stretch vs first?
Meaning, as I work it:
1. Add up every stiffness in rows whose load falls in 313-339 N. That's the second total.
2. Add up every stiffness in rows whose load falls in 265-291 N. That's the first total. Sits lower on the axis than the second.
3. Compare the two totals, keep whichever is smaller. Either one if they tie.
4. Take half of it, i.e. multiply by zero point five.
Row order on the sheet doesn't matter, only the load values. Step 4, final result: 15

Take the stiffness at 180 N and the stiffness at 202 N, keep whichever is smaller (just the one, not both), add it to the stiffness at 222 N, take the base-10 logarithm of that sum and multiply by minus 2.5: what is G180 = -1.59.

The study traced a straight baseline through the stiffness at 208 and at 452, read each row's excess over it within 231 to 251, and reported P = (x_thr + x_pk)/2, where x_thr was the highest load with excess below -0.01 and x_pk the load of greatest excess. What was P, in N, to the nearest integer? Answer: 241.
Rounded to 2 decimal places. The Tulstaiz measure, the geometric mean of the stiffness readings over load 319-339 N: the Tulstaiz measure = 2.30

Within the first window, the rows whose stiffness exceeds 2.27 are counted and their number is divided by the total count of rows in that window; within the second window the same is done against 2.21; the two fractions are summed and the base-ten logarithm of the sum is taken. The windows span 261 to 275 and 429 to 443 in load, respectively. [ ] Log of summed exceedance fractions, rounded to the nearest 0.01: 0.20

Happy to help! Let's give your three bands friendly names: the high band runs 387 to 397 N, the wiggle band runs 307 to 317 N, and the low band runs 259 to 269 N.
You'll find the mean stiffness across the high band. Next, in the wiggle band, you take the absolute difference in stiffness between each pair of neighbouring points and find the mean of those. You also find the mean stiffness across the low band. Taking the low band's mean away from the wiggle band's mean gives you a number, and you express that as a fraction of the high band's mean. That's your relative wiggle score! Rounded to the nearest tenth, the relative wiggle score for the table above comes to -1.4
